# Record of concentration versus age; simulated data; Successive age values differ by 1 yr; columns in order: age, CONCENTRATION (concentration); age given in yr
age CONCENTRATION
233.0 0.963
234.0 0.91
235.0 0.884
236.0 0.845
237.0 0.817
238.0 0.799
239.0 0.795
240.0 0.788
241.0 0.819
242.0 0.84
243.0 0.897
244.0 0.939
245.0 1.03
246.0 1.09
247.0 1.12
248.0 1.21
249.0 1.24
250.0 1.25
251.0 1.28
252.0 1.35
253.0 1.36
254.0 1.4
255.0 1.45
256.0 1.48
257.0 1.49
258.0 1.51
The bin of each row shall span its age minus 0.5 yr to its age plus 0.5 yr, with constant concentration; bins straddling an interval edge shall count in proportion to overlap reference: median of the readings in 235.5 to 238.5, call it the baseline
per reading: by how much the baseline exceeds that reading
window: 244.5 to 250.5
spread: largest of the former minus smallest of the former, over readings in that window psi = 0.22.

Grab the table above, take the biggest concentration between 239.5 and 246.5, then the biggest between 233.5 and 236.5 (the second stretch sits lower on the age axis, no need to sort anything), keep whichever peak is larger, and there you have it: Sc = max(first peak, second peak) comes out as 1.1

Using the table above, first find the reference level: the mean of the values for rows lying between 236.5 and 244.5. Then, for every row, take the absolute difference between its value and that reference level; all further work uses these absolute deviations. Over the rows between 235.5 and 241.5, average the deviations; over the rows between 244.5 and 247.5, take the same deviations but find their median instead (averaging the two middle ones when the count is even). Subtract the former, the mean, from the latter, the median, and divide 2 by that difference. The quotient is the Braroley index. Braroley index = 9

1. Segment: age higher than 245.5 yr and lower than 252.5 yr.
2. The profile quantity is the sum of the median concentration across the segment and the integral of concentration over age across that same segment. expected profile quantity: 9.8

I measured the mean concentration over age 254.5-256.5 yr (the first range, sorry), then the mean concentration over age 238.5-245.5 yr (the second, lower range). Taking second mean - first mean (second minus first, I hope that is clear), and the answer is -0.59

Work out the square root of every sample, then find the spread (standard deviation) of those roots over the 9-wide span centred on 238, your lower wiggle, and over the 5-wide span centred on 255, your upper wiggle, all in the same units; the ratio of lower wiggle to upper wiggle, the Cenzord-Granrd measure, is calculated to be 1.0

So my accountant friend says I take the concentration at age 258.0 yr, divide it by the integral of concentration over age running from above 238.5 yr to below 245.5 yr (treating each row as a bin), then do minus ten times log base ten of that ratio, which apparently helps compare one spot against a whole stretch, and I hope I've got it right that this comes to 6.1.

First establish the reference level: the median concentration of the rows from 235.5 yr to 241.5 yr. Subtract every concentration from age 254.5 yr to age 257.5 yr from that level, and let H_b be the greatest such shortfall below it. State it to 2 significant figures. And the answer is -0.64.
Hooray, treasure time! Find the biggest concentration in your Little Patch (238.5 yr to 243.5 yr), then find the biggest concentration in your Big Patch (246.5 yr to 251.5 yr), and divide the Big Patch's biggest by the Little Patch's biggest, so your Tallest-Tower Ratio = 1.43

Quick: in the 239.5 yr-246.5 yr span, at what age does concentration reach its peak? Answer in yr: 246.0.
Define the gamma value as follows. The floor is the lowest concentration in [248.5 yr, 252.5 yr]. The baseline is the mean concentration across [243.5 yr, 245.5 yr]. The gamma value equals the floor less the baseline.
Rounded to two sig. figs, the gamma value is 0.26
